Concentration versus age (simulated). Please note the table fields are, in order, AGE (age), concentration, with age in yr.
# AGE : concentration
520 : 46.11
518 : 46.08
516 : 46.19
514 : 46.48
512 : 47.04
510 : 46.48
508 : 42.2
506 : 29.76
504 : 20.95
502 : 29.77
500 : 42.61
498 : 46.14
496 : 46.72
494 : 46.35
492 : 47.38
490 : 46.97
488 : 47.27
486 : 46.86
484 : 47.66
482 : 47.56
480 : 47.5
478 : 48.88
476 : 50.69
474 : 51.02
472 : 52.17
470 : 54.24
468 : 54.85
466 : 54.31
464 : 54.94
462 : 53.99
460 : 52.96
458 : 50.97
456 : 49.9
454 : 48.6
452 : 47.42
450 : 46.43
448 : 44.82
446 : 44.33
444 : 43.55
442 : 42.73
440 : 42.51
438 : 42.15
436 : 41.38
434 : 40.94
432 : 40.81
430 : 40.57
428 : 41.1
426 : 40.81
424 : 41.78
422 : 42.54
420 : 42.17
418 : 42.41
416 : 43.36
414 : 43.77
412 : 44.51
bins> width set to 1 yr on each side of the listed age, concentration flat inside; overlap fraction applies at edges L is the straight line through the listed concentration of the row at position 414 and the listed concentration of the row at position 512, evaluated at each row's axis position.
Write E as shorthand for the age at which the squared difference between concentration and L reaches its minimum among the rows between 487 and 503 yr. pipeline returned 494 yr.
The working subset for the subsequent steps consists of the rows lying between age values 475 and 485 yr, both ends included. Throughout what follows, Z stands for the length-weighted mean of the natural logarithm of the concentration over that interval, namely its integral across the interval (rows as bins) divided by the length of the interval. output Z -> 3.88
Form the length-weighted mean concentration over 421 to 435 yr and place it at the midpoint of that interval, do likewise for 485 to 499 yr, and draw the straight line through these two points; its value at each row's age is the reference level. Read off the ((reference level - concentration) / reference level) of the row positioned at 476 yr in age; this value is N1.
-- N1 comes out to -0.12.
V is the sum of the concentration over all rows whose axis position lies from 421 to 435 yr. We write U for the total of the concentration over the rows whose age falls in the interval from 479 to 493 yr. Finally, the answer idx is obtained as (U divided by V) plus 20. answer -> 21.1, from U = 331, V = 289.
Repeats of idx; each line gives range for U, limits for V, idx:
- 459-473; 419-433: 21.3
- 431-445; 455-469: 20.8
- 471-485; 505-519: 21.1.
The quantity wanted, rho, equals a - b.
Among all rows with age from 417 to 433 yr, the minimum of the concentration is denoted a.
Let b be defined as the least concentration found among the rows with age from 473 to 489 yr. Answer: -6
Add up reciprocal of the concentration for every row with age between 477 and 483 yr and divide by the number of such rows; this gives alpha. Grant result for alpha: 0.0208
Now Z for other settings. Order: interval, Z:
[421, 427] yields 3.73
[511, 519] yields 3.84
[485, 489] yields 3.85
